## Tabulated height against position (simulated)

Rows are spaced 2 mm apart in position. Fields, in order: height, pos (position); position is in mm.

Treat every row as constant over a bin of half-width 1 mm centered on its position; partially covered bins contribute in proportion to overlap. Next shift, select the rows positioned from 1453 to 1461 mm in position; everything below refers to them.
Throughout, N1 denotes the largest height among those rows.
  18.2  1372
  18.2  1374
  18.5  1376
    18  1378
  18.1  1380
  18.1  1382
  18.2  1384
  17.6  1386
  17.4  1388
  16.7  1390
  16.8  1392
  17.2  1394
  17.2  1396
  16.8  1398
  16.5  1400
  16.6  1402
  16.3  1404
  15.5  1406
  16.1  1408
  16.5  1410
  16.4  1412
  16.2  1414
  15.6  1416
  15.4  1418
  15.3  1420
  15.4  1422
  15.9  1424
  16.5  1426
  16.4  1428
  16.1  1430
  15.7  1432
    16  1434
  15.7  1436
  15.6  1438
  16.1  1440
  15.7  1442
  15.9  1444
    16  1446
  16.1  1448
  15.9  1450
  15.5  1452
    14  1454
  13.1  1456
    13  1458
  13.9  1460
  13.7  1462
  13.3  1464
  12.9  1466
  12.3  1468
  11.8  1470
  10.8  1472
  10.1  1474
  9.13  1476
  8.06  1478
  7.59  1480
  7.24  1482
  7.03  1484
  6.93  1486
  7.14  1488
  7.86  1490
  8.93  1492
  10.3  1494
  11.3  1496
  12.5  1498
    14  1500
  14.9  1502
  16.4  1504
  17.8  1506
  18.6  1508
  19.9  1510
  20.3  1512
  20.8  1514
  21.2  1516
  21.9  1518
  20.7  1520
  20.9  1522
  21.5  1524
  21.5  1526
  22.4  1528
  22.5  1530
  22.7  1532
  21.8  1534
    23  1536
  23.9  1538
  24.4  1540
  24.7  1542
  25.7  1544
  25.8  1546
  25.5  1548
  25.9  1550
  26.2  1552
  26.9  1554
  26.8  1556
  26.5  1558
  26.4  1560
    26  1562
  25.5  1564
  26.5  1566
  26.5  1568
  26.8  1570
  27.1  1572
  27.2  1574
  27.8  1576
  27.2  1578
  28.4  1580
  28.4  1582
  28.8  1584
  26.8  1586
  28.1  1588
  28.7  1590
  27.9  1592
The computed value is 14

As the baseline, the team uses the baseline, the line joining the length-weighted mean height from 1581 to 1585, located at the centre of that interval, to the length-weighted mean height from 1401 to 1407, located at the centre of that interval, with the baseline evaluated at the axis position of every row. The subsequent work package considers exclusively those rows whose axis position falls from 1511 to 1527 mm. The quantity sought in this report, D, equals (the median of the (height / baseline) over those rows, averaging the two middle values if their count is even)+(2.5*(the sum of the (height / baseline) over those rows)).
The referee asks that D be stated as 18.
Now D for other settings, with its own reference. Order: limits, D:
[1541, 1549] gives 11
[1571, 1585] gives 18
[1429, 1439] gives 12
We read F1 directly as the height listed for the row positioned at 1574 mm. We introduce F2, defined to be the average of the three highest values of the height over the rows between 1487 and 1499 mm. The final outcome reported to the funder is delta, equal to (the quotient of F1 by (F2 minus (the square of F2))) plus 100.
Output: 99.8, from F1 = 27.2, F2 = 11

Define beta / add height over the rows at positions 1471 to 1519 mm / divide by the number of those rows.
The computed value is 12.9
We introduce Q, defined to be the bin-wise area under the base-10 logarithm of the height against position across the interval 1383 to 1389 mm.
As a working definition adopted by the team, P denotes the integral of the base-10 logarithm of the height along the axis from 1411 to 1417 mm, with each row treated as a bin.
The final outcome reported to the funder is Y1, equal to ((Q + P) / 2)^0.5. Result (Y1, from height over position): 2.71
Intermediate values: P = 7.2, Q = 7.5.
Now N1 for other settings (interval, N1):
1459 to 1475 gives 13.9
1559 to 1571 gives 26.8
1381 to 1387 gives 18.2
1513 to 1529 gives 22.4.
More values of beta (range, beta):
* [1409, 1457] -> 15.7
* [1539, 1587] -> 26.6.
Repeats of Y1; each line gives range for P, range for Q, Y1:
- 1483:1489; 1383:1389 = 2.51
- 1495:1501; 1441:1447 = 2.63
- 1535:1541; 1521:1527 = 2.85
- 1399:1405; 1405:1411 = 2.70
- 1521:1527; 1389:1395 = 2.77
